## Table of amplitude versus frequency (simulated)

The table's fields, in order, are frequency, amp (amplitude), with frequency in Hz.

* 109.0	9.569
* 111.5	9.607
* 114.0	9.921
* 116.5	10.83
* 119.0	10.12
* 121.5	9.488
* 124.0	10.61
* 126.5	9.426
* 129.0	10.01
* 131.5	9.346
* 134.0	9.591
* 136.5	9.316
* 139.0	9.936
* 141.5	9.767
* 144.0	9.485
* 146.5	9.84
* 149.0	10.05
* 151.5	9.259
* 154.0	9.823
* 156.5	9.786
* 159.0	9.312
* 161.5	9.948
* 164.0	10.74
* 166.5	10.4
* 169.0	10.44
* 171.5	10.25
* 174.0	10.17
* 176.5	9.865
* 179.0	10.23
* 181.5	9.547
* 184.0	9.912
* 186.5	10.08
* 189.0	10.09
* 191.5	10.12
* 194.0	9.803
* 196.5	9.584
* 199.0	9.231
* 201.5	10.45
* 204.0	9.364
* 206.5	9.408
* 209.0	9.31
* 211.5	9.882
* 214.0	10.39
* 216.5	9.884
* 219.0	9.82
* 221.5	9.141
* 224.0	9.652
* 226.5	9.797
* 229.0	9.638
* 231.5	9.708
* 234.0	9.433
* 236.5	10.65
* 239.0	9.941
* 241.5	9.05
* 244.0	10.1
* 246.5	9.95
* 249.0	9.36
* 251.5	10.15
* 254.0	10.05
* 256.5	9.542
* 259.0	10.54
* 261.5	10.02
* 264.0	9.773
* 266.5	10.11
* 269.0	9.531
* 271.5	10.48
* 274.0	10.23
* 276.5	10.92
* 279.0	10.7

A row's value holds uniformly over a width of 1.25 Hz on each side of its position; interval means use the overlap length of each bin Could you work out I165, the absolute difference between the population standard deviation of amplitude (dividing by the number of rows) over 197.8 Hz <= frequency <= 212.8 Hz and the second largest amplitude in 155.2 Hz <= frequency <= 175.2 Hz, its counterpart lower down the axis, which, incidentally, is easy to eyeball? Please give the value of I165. 10.0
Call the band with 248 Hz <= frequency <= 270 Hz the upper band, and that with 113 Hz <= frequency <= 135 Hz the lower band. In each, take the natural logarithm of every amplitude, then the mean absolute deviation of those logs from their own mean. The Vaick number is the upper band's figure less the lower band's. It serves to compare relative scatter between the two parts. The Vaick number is -0.010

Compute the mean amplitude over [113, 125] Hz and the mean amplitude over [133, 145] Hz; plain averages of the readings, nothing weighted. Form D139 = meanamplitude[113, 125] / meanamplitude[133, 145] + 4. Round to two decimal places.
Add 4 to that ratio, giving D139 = 5.06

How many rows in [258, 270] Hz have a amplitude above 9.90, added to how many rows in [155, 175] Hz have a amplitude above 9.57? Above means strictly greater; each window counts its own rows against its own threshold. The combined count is 10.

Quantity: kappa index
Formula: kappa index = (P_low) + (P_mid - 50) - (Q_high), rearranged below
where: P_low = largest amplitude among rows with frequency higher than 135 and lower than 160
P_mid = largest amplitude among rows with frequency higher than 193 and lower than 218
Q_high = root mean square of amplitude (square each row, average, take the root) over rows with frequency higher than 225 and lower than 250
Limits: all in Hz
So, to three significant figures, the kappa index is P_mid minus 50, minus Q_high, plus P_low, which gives -39.3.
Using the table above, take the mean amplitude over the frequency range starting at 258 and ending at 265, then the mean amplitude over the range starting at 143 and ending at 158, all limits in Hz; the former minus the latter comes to 0.40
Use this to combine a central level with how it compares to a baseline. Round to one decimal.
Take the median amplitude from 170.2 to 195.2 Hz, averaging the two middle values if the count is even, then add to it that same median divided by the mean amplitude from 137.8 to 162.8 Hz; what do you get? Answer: 11.1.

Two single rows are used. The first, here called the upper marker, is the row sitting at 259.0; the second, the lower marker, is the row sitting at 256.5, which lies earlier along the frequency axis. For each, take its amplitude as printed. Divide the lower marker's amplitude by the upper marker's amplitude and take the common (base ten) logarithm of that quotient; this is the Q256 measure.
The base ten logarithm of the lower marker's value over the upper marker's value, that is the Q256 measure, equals -0.043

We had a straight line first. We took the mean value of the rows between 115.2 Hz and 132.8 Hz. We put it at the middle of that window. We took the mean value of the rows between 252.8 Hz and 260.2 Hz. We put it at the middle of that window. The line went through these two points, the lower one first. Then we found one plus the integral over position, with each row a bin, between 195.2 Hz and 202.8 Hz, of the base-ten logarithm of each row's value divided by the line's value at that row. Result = 0.91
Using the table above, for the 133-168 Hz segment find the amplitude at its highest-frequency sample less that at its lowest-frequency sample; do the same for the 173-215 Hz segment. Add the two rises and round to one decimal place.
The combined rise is 1.0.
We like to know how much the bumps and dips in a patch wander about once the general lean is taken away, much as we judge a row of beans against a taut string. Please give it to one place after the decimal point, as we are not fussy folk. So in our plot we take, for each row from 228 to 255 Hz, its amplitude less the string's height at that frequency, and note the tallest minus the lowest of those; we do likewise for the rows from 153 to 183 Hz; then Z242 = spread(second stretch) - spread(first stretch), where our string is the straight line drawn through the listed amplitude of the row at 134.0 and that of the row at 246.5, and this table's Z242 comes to -0.2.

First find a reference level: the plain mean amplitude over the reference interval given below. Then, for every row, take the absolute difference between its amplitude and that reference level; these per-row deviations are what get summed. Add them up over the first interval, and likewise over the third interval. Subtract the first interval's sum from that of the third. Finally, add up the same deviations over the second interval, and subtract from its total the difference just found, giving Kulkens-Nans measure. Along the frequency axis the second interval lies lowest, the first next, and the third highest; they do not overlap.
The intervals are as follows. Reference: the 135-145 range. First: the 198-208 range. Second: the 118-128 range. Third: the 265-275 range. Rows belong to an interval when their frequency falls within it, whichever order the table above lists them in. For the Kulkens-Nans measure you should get 1.5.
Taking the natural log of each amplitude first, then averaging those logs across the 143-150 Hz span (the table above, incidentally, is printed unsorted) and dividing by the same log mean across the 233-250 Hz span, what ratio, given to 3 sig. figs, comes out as 1.00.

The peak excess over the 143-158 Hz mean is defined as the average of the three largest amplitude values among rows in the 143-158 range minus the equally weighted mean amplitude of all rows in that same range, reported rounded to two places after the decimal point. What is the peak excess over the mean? 0.20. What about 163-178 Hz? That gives 0.22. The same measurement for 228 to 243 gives 0.36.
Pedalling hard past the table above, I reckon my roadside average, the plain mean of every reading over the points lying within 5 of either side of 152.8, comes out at 9.73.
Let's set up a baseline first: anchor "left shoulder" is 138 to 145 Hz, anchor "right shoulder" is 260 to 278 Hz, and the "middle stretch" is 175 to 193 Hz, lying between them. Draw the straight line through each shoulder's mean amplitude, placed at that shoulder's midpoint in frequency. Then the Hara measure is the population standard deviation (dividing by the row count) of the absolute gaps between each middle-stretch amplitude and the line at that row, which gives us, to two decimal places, 0.12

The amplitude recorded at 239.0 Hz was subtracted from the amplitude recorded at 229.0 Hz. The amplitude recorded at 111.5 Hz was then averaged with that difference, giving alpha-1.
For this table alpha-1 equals 4.65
